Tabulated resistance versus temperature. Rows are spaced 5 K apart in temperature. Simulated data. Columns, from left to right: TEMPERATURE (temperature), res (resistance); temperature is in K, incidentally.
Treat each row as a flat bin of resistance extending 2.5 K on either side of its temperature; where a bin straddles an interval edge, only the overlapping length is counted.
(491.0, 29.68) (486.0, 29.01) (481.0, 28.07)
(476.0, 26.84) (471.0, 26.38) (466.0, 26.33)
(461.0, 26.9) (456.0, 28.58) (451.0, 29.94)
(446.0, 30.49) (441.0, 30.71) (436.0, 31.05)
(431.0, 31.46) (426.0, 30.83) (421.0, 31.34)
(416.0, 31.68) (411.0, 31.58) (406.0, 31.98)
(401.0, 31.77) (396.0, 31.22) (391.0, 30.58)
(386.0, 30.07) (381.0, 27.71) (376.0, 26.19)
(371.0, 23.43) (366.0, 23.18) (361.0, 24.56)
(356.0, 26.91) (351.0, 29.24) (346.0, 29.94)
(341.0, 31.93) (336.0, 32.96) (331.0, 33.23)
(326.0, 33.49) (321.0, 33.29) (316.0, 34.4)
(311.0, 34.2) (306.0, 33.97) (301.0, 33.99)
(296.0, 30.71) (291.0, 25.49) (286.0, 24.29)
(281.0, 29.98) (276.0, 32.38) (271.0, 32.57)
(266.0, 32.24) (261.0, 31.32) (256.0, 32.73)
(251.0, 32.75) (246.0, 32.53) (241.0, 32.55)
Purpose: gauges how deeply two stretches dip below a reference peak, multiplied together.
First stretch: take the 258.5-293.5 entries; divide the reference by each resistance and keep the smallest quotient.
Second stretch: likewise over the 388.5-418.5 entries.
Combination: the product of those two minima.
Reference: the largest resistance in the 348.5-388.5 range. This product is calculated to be 0.87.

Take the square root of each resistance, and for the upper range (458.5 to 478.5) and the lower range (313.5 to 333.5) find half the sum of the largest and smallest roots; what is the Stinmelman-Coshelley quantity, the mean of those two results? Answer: 5.49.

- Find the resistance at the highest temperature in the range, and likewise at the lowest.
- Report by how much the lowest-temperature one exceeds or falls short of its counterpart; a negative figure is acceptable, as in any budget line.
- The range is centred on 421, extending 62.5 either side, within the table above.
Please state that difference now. -3.5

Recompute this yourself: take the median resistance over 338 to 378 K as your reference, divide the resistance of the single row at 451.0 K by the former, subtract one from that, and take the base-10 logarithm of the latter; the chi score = -0.89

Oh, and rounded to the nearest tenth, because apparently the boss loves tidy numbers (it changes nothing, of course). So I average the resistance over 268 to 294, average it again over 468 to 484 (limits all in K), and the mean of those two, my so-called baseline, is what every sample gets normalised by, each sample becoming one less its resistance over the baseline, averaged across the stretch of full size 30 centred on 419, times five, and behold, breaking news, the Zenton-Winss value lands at -0.6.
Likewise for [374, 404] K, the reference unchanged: -0.3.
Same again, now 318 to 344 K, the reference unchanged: -0.9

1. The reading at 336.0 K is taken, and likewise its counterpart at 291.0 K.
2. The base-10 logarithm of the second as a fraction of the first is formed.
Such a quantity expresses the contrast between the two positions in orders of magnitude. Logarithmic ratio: -0.112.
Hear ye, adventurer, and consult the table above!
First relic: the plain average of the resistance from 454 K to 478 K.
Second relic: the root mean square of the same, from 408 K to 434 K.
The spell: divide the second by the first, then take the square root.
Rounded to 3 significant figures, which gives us 1.08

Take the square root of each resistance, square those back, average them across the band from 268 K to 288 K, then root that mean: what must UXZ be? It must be 5.46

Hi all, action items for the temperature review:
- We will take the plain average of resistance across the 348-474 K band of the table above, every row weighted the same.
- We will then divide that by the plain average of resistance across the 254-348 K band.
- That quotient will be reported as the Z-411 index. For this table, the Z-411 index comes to 0.91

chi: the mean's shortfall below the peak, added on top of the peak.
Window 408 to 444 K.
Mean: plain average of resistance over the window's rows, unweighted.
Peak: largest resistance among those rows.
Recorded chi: 32.1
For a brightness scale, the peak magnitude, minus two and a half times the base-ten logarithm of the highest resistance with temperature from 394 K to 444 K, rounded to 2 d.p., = -3.76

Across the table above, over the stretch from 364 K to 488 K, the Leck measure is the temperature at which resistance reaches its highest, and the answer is 406.0 K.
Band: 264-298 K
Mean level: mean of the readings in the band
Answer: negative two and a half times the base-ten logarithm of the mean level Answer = -3.68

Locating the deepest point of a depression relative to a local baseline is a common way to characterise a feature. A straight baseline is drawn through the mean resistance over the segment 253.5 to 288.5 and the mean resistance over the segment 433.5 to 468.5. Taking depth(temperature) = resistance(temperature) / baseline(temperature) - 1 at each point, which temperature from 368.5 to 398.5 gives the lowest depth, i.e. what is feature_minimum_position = 371.0 K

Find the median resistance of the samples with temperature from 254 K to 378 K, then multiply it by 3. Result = 96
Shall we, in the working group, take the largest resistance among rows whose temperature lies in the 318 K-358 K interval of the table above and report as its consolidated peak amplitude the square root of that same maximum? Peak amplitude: 5.79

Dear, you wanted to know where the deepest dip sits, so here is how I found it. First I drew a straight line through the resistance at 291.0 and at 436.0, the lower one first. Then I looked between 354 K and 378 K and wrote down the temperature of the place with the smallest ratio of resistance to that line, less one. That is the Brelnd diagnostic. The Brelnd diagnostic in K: 366.0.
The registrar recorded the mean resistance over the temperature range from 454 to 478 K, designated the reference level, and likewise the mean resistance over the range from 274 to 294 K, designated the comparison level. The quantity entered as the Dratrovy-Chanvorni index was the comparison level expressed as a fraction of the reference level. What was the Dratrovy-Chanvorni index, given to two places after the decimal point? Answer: 1.04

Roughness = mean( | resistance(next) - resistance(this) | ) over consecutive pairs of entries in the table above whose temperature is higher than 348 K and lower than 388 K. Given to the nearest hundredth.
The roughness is 1.85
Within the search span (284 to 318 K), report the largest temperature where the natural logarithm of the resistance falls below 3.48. 296.0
